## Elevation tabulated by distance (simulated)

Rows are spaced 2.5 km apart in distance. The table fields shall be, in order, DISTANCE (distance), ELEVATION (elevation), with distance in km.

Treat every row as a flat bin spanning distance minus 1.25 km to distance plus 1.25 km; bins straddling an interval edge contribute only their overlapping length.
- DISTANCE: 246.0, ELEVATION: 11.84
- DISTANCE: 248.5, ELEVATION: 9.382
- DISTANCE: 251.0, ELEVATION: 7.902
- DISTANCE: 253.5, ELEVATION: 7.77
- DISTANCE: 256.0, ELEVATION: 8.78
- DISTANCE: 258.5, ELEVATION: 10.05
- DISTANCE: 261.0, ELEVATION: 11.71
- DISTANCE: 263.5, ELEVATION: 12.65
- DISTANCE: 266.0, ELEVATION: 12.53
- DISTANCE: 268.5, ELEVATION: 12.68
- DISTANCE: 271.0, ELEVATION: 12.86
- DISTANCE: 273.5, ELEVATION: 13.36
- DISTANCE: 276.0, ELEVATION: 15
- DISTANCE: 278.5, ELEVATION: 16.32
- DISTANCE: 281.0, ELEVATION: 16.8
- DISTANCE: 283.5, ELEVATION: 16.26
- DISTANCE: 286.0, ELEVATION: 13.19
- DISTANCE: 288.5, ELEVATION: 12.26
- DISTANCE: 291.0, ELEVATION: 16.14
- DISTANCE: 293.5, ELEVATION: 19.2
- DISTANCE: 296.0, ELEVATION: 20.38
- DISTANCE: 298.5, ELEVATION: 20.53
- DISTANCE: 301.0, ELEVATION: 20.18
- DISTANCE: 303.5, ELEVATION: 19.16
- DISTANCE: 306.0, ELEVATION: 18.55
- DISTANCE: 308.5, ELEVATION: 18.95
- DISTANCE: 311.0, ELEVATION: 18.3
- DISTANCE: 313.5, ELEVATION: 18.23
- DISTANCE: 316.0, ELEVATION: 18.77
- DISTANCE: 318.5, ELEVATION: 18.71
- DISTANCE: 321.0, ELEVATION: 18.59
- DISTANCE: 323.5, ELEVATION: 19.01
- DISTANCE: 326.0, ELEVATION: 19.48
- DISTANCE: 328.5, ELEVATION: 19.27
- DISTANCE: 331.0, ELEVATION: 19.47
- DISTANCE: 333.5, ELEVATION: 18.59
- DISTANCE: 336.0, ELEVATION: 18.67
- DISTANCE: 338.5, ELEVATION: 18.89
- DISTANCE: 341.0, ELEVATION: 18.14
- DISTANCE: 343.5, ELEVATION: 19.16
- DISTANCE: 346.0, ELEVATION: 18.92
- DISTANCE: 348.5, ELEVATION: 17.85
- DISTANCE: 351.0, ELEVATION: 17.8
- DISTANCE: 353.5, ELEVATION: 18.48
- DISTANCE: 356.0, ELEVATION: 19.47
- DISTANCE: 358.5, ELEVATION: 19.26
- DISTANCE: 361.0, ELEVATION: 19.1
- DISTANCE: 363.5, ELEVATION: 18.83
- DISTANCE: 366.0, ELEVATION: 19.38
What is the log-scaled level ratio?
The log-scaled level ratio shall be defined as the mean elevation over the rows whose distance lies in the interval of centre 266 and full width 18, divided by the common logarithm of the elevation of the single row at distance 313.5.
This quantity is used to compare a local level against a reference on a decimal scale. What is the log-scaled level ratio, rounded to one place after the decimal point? 9.7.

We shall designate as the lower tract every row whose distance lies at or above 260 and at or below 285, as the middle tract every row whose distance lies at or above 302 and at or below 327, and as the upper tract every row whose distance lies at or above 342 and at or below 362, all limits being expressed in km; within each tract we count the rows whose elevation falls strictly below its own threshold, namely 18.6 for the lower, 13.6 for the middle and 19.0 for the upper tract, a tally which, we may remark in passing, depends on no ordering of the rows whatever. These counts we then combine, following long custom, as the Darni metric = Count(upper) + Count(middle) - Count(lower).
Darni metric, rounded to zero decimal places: -6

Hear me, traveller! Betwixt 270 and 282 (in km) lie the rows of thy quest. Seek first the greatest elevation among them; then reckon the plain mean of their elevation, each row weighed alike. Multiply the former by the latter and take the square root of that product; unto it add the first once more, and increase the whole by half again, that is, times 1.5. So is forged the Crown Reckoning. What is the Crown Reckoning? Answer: 49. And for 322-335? 58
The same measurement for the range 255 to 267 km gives 37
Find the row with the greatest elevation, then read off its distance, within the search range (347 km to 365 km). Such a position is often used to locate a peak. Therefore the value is 356.0 km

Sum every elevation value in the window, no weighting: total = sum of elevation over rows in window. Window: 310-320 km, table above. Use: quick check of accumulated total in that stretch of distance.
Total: 74.0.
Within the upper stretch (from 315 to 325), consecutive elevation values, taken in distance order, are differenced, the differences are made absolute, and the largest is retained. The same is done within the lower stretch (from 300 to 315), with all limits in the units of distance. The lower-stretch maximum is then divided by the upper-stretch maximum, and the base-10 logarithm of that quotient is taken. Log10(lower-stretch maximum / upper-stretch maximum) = 0.39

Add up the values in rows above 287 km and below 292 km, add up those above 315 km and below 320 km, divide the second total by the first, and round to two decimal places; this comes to 1.32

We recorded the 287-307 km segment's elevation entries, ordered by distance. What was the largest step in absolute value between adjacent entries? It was 3.9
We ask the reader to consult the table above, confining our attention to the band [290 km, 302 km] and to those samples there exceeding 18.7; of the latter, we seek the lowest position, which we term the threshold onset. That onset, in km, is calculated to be 293.5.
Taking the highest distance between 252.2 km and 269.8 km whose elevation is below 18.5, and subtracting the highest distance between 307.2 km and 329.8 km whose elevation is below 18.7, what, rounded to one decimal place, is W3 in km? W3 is -52.5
